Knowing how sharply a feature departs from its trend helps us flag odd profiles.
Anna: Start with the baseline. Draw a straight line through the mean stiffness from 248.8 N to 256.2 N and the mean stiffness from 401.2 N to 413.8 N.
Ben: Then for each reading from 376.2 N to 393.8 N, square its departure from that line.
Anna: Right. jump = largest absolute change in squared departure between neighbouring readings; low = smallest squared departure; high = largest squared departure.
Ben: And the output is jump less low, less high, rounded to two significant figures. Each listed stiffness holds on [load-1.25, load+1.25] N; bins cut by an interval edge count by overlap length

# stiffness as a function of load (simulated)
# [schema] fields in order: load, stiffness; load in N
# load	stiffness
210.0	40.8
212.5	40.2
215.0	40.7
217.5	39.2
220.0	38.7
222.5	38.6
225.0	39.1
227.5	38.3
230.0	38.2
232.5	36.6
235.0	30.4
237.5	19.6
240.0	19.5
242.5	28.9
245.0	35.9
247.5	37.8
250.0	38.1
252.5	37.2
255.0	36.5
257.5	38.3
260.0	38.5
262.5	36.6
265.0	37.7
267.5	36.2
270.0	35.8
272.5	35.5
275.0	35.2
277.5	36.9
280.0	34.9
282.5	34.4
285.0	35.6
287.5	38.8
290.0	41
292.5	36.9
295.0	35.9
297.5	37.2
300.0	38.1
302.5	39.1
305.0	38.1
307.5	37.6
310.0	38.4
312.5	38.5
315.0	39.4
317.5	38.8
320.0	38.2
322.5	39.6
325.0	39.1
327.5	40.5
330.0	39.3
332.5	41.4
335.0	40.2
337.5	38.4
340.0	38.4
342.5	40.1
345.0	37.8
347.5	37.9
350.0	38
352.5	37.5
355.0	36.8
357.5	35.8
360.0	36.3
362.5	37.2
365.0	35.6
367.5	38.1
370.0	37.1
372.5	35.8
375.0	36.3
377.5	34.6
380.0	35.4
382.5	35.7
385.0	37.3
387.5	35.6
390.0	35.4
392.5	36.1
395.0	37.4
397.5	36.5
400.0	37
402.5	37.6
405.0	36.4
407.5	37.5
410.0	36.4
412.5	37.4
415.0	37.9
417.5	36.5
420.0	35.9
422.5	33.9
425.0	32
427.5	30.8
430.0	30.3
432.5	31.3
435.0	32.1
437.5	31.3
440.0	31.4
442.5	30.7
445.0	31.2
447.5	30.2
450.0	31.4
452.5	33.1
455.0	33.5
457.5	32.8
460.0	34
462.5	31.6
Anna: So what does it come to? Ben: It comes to -2.9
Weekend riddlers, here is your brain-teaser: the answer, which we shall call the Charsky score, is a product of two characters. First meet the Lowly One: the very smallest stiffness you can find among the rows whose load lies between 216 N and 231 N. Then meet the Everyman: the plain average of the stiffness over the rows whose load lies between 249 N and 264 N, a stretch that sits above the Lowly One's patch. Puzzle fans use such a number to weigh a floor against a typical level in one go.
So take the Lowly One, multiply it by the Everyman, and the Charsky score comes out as 1434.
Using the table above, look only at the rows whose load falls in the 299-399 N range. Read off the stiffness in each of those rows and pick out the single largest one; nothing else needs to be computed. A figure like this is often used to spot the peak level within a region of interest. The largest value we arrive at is 41.4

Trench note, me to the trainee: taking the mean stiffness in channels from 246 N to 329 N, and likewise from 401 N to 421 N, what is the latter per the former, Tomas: 0.98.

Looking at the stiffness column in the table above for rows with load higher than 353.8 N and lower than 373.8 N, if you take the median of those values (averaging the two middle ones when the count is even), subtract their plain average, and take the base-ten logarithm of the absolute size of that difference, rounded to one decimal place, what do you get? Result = -1.4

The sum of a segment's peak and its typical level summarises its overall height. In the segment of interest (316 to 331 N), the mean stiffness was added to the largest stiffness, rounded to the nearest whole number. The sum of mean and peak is 80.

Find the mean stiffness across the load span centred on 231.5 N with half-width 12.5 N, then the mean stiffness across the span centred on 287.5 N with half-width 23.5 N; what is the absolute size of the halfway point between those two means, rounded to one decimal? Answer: 34.9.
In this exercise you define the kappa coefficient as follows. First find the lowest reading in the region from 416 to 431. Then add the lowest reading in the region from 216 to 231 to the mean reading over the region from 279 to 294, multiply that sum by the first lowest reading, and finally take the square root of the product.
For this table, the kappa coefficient 47.7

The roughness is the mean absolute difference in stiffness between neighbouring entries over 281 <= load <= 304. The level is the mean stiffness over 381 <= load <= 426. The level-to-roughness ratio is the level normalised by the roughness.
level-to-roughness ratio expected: 19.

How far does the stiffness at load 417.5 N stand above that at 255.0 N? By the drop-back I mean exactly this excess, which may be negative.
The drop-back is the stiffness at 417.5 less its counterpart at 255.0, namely 0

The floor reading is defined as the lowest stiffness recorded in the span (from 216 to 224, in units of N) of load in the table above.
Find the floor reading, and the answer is 38.6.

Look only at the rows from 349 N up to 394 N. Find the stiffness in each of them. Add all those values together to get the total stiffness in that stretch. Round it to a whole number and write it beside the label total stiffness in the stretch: 655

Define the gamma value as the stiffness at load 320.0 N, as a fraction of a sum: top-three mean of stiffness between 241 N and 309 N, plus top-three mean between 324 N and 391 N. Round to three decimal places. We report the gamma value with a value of 0.476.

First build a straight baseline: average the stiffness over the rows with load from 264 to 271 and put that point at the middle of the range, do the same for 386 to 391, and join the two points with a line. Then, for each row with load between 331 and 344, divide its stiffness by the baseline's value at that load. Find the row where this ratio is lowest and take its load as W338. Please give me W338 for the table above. 337.5 N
